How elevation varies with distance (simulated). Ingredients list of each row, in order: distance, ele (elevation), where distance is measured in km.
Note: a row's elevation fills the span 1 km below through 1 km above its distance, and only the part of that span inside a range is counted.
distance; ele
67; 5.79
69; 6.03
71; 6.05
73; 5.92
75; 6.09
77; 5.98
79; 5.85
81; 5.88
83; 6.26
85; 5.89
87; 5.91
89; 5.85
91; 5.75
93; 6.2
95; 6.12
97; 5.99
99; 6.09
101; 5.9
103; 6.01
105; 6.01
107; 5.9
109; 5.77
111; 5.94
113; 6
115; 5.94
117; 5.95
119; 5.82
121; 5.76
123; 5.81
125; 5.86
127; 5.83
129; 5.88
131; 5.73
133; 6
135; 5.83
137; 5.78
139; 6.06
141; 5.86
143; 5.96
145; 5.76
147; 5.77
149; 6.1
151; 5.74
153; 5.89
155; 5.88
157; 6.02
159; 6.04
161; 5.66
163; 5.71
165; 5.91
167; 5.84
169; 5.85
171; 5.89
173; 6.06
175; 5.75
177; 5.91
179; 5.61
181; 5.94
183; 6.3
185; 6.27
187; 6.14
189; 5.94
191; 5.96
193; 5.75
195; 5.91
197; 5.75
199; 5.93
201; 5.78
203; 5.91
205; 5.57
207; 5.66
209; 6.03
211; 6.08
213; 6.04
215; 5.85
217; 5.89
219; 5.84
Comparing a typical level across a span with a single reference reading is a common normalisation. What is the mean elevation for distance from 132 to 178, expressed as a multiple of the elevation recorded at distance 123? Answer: 1.01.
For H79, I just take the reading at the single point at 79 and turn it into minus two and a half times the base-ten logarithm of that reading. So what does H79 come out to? -1.92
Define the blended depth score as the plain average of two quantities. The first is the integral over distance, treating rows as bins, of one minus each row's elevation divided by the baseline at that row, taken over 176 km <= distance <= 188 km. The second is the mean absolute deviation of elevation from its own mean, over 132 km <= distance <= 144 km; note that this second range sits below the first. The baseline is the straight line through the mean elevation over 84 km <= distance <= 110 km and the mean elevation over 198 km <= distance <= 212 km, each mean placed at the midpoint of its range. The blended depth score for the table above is -0.11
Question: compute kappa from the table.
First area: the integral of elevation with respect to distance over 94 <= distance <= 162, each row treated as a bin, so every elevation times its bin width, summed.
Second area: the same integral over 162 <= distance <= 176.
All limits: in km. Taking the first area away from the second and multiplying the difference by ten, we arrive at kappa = -3193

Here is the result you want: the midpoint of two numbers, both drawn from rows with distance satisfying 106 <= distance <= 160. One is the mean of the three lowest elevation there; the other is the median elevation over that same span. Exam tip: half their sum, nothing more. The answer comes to 5.81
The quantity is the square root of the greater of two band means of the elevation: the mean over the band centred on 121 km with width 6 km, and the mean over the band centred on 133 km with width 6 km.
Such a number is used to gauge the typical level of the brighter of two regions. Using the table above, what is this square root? 2.42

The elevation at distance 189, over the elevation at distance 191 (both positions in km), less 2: -1.00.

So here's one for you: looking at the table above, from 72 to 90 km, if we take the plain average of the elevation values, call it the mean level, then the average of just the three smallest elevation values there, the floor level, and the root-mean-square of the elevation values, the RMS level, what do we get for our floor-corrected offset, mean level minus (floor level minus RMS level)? 6.06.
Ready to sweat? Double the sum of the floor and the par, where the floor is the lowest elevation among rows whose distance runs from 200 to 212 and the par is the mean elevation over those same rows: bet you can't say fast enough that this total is 22.8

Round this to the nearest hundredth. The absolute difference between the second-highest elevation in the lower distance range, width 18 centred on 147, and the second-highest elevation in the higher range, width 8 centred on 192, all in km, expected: 0.12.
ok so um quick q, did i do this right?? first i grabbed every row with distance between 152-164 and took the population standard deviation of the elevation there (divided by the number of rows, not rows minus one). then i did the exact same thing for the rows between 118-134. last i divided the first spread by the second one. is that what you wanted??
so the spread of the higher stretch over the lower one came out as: 1.85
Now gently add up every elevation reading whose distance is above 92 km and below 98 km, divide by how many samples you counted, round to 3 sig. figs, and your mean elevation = 6.10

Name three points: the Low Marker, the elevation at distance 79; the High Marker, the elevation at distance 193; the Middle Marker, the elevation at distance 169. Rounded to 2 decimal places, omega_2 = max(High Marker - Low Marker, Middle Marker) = 5.85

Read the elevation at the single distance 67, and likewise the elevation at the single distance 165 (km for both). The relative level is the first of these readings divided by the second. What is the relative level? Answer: 0.98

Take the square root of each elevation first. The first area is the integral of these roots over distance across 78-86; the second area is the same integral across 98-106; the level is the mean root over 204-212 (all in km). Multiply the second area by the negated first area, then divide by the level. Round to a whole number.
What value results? -159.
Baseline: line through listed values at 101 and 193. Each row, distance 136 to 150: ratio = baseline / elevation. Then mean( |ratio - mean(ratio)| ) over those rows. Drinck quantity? 0.0203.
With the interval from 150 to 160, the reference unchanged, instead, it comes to 0.0160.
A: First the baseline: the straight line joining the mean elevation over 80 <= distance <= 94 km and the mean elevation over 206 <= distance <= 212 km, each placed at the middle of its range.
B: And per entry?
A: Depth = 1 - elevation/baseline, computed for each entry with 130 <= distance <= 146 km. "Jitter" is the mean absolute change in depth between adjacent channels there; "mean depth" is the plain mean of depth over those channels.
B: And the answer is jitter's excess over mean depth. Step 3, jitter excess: 0.018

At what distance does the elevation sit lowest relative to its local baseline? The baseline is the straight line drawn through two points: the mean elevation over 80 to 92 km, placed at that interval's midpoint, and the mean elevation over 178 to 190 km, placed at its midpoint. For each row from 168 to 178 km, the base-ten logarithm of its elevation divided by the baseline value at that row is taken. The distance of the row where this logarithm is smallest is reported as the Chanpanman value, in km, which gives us 175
